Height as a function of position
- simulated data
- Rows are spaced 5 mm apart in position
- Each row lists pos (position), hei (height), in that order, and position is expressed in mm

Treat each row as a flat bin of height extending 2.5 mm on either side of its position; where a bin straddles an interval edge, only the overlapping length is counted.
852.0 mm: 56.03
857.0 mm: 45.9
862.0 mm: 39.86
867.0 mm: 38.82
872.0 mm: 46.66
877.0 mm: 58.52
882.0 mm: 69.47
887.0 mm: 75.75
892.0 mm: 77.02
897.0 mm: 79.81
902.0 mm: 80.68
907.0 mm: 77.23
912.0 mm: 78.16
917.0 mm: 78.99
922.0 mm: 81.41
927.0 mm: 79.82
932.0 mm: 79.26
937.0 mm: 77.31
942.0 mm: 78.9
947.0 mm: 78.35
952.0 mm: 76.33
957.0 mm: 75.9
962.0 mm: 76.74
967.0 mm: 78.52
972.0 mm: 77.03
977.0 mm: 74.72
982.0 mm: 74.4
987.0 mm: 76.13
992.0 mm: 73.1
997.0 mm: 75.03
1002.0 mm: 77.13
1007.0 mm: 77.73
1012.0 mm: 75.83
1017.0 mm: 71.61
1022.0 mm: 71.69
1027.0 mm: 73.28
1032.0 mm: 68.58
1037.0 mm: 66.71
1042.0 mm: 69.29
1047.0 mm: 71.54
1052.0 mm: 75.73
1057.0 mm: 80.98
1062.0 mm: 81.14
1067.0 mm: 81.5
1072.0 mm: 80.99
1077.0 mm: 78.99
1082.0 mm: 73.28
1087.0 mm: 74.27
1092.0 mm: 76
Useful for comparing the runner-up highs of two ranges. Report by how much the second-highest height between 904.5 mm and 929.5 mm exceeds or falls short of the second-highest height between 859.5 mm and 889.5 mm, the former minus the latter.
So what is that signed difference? 10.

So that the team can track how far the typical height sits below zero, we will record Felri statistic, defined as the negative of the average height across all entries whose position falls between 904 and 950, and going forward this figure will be -78.8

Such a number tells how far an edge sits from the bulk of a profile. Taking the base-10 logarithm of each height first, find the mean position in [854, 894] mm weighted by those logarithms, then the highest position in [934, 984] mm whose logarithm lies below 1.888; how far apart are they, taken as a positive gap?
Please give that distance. 106.8 mm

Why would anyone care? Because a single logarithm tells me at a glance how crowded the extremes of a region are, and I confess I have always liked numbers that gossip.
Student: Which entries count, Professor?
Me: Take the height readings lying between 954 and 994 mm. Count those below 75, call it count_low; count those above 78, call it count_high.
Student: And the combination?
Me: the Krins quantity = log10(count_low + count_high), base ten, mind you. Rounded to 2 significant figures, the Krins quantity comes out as 0.60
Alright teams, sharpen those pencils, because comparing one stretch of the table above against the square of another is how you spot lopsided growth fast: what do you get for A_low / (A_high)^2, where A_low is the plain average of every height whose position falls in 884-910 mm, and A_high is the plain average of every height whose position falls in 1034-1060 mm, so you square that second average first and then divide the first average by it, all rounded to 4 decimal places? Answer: 0.0147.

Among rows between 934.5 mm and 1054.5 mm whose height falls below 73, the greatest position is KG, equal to 1047.0 mm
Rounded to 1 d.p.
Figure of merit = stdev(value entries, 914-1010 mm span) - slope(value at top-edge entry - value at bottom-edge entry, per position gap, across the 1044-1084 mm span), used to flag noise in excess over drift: 2.0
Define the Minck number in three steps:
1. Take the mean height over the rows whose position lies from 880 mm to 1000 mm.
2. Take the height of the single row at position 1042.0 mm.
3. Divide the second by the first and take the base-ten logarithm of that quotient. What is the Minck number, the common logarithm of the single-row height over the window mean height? -0.046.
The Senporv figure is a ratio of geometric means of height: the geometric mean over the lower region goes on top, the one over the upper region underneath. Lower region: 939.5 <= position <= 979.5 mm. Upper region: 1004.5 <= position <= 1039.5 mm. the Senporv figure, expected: 1.07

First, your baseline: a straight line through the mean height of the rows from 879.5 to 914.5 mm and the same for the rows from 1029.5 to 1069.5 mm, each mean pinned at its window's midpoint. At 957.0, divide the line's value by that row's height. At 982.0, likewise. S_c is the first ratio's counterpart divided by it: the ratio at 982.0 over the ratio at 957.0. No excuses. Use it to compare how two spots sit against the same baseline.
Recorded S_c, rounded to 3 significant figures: 1.01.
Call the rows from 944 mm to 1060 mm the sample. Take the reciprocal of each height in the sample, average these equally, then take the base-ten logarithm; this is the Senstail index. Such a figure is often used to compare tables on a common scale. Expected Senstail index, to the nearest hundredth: -1.87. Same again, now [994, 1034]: -1.87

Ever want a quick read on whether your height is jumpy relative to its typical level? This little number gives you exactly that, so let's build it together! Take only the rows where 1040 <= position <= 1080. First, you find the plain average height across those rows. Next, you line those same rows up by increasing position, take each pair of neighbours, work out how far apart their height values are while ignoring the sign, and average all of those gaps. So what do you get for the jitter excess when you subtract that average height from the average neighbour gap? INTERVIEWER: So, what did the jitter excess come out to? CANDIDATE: -75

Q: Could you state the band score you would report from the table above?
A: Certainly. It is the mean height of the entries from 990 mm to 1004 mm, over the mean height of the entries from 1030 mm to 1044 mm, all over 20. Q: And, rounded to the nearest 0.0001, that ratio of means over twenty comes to 0.0551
